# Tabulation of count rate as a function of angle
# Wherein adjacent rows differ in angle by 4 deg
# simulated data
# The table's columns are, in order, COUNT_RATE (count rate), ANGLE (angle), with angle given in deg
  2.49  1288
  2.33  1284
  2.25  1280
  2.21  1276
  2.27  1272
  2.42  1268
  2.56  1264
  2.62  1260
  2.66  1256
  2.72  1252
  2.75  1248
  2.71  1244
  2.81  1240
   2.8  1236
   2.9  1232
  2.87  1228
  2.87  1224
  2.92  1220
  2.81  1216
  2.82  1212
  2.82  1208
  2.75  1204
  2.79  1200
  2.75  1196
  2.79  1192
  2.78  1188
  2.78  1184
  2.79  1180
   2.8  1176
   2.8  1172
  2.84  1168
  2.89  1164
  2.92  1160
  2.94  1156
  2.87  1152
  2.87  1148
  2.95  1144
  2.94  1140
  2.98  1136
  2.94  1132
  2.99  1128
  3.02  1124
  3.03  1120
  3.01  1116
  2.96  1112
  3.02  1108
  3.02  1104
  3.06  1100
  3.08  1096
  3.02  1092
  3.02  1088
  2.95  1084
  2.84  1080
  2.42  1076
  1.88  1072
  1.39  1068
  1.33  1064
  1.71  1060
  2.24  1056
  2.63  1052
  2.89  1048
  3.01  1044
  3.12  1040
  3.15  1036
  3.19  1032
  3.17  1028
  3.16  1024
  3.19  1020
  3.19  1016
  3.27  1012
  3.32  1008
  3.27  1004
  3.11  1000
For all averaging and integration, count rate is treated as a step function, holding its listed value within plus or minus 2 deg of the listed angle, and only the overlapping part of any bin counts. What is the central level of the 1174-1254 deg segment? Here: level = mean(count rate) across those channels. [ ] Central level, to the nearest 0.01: 2.80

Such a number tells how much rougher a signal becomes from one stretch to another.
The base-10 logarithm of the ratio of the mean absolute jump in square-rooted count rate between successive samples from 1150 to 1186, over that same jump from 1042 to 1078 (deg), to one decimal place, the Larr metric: -1.2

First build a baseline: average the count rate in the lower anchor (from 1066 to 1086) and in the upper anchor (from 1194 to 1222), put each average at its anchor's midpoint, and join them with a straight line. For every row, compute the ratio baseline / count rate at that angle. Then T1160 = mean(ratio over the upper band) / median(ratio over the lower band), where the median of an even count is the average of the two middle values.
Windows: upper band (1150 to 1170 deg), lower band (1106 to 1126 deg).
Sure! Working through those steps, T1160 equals 1.11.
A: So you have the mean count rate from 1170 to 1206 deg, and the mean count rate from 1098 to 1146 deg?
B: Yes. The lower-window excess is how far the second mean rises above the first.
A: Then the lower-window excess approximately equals 0.2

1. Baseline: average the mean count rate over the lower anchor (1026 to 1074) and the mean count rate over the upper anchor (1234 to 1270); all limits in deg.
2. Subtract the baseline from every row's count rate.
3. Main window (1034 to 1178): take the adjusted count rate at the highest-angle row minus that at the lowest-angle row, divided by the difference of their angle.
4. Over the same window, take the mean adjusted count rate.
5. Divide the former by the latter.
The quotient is -0.013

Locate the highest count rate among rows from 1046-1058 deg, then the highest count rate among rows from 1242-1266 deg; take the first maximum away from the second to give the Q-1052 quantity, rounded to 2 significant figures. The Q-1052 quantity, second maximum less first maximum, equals -0.14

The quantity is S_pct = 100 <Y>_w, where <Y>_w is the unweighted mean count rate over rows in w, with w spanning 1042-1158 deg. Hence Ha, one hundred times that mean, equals 272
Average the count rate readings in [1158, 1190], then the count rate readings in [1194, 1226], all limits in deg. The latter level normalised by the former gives 1.00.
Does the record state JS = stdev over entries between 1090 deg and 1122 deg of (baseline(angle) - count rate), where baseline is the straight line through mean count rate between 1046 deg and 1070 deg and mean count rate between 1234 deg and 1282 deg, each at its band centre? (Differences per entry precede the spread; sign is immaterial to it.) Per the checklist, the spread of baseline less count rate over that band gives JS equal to 0.05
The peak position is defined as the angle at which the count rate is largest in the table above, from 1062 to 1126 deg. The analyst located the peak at 1096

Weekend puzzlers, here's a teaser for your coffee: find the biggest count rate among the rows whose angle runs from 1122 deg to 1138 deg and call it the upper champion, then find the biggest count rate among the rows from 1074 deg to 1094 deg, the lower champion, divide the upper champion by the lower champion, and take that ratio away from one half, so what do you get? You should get -0.50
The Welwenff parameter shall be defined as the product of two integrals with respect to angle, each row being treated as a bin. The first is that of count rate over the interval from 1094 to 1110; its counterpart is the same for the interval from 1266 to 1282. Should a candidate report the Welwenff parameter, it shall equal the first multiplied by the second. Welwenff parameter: 1783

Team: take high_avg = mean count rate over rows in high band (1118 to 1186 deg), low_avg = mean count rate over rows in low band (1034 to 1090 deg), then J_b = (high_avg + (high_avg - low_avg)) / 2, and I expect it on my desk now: 1.67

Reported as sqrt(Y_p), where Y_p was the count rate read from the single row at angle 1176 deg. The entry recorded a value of 1.67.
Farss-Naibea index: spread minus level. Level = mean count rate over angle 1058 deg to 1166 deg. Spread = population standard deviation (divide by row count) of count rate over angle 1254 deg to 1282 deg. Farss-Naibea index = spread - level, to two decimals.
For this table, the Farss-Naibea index -2.57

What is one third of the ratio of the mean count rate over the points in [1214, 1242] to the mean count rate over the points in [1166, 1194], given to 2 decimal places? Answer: 0.34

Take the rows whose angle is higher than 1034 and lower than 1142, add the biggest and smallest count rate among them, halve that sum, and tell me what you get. 2.24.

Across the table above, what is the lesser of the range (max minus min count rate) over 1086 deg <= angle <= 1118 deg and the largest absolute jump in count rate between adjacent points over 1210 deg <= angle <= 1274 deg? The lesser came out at 0.120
